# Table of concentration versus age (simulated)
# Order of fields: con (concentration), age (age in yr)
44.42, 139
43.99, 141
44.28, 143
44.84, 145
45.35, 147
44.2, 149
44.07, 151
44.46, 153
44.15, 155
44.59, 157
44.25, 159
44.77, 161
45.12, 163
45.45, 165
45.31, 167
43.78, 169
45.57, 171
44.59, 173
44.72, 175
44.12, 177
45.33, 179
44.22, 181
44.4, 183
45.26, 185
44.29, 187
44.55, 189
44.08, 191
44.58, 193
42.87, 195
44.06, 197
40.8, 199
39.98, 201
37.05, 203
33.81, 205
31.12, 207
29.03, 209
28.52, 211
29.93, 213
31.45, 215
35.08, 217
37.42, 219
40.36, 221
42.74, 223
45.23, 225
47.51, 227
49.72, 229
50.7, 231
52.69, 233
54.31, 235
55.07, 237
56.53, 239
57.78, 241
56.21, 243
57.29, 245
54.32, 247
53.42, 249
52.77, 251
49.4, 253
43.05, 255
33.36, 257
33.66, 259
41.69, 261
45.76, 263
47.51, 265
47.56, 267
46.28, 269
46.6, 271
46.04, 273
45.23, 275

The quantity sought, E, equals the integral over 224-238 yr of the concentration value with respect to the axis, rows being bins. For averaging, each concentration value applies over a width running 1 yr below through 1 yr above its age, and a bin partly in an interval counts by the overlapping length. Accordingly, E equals 710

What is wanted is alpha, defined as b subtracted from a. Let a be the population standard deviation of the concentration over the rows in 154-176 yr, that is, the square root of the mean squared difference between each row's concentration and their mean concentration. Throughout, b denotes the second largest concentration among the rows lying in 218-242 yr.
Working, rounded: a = 1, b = 56.53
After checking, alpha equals -56.0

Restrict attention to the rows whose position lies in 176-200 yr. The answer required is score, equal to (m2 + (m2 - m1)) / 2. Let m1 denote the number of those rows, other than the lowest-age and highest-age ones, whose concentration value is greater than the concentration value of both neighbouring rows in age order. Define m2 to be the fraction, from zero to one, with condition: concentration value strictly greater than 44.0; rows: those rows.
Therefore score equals -1.7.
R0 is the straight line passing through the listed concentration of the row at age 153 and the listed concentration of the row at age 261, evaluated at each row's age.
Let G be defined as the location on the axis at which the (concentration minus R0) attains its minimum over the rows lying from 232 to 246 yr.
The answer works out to 233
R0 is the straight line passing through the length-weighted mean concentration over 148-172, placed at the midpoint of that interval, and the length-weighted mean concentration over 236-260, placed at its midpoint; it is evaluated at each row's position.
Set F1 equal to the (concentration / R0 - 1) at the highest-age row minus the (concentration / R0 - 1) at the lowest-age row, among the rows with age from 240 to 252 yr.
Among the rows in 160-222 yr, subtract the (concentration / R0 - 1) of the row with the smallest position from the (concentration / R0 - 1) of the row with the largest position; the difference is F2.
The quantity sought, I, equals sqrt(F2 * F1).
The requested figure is 0.14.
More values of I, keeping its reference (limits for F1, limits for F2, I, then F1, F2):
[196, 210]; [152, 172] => 0.02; -0.33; 0.00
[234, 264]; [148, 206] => 0.25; -0.21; -0.29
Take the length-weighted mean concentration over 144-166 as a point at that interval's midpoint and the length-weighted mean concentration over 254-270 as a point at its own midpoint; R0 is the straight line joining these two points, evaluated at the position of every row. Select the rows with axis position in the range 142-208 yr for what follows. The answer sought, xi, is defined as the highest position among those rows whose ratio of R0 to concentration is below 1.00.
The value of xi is 197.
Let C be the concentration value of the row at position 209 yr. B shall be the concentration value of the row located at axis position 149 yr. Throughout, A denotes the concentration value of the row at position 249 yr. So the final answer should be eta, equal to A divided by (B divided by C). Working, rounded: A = 53.42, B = 44.2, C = 29.03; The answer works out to 35.1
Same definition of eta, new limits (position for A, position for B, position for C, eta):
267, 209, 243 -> 92.1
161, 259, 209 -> 38.6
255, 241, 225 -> 33.7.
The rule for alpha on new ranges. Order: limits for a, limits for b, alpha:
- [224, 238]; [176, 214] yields -41.9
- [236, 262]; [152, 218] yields -37.0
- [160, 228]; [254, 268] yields -42.0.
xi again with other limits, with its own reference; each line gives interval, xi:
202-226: 225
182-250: 249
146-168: 167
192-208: 197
